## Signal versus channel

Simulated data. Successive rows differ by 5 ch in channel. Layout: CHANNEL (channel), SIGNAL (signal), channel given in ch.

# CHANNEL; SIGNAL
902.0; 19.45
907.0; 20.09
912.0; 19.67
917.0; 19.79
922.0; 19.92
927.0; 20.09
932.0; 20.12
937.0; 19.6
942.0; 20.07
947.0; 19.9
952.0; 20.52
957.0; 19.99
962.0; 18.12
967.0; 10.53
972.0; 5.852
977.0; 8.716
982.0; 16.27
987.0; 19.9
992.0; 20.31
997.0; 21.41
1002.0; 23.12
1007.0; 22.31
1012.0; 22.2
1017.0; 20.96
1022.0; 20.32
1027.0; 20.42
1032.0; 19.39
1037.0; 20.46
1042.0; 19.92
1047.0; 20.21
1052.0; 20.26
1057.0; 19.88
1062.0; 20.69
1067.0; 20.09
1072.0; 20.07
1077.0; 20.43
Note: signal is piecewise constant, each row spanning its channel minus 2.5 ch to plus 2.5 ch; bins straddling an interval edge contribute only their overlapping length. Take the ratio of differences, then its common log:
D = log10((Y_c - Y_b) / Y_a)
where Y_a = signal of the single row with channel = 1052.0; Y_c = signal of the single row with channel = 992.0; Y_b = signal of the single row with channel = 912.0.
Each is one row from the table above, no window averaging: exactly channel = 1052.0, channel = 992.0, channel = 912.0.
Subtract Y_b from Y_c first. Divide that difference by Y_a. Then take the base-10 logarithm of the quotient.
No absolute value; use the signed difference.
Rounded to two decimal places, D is -1.50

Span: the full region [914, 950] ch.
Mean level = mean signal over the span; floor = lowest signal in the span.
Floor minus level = -0.3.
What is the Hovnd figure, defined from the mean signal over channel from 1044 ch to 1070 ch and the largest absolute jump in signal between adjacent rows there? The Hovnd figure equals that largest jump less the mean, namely -19.4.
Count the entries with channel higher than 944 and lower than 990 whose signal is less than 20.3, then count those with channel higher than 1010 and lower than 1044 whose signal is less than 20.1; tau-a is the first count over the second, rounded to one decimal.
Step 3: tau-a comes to 4.0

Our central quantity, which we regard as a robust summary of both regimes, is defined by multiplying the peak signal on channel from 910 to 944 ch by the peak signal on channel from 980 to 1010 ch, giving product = 465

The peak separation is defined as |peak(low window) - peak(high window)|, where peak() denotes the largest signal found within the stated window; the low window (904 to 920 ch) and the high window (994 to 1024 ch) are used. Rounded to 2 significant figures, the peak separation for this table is 3.0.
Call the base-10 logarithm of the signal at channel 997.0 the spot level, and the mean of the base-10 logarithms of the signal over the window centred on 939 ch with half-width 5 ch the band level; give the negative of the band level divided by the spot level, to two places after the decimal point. -0.98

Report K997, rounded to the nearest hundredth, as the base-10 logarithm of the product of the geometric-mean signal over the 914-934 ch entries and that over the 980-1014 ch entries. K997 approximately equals 2.62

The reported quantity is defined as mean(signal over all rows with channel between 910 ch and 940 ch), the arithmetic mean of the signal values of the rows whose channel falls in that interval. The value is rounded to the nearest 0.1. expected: 19.9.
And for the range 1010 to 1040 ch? 20.6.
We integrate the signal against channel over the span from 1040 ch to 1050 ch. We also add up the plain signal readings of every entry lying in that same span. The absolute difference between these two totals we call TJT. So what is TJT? 161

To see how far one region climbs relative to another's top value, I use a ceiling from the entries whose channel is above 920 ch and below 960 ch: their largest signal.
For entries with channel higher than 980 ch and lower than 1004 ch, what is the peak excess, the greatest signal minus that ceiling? 2.6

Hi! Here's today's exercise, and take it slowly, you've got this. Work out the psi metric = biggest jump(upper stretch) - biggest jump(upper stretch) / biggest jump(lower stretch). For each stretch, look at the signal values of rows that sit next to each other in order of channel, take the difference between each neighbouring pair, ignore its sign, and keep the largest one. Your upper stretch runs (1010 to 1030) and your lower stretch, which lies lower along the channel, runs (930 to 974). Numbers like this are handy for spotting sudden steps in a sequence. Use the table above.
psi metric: 1.1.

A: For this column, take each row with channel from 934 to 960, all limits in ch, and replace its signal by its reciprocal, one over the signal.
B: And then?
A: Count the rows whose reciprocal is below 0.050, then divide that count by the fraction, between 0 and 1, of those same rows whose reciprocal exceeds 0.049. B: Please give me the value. 2.5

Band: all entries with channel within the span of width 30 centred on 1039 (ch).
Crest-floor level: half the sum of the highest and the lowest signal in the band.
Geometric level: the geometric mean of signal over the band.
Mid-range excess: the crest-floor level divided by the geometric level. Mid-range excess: 0.991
